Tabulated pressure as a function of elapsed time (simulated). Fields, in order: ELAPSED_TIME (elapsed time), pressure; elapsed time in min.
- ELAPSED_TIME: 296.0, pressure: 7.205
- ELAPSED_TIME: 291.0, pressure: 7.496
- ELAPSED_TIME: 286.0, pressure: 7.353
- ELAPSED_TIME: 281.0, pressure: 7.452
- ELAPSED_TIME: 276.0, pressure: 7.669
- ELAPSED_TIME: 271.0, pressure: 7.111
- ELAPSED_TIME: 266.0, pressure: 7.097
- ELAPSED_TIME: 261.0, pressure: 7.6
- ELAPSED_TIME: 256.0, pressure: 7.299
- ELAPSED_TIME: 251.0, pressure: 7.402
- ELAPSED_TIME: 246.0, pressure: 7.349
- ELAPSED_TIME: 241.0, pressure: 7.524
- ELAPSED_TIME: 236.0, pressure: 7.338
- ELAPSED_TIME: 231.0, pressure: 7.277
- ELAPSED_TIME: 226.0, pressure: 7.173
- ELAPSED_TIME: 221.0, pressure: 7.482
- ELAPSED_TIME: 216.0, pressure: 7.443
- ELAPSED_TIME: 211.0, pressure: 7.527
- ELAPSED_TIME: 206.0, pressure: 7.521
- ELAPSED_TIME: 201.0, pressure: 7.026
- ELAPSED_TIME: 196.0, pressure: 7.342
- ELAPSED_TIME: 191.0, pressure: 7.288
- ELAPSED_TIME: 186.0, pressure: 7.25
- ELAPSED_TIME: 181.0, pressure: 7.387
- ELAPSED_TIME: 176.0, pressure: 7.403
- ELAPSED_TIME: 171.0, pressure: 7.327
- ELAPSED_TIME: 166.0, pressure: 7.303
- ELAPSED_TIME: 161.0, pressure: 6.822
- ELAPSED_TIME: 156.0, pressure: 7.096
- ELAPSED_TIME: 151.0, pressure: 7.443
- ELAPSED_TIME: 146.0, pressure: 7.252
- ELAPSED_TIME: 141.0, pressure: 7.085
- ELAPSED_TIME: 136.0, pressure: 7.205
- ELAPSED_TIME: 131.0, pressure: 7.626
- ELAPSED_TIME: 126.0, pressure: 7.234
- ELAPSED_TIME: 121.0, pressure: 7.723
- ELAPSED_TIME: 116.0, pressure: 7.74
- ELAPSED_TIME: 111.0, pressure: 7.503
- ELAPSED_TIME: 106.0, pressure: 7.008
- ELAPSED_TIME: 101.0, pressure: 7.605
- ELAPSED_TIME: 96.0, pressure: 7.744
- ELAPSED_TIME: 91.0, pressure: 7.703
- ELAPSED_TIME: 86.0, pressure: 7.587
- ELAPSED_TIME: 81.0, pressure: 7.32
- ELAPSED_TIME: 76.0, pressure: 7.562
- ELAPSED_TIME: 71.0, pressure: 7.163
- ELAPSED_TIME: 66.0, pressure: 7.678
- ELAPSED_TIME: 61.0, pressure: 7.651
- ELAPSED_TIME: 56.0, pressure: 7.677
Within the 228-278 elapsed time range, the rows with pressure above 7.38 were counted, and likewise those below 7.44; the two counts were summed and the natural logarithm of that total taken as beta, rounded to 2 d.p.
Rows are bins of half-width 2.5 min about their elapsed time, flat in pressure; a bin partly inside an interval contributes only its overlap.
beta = 2.40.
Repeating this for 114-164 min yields 2.30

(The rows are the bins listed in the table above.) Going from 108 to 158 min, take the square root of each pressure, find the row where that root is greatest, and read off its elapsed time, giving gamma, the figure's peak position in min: 116.0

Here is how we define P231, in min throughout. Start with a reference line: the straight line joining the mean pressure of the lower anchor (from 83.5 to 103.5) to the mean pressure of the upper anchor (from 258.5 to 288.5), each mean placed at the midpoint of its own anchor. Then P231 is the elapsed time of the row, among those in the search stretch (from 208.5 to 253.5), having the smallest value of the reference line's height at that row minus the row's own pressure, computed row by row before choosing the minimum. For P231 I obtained 241.0 min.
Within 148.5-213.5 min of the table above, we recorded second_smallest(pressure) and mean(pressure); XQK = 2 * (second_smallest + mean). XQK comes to 28.6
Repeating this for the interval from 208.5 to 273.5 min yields 28.9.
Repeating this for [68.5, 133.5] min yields 29.3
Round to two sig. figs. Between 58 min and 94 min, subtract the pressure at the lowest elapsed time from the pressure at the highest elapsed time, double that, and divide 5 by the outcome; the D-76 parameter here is 48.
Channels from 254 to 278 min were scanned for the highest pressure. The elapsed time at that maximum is 276.0 min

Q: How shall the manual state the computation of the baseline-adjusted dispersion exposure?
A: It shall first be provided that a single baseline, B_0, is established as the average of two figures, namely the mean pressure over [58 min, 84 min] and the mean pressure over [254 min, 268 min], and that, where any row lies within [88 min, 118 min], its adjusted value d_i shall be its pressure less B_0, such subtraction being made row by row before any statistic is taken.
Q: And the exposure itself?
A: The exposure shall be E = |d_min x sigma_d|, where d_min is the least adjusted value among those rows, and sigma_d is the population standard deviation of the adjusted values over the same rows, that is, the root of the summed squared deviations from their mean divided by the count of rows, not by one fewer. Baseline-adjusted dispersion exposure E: 0.10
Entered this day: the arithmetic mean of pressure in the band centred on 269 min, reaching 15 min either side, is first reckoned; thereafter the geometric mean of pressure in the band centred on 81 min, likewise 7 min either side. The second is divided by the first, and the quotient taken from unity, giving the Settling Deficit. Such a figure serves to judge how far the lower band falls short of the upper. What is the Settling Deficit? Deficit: -0.016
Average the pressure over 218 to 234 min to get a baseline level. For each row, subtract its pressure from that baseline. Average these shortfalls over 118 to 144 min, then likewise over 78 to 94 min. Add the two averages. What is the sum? -0.29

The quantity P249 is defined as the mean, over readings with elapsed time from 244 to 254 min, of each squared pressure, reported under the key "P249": 54.4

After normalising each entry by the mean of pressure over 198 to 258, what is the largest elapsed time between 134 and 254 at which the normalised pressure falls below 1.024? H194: 251.0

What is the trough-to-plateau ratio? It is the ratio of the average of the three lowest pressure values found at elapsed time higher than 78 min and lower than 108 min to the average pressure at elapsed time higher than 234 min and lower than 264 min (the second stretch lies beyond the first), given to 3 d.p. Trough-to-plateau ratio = 0.985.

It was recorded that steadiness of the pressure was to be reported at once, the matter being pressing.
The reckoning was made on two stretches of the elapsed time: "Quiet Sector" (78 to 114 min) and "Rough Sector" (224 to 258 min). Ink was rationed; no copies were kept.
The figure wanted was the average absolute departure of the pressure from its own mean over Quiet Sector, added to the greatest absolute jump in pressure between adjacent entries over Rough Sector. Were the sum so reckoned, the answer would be 0.38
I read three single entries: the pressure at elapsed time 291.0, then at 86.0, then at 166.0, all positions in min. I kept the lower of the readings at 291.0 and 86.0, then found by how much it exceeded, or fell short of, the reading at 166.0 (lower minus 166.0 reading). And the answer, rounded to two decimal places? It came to 0.19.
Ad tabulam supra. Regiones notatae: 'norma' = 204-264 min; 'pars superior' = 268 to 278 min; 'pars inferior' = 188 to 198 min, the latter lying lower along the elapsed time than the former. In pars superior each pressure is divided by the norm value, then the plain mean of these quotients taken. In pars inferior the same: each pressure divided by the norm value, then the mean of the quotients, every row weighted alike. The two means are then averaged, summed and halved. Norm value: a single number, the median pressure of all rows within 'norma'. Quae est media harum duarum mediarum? 0.99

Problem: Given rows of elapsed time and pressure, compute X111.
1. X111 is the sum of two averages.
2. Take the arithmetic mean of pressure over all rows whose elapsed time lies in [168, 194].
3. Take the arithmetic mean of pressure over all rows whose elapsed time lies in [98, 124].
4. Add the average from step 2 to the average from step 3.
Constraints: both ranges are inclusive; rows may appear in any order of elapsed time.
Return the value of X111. 14.8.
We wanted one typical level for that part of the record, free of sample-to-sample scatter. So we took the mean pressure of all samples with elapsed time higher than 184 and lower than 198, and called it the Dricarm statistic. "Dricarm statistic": 7.29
